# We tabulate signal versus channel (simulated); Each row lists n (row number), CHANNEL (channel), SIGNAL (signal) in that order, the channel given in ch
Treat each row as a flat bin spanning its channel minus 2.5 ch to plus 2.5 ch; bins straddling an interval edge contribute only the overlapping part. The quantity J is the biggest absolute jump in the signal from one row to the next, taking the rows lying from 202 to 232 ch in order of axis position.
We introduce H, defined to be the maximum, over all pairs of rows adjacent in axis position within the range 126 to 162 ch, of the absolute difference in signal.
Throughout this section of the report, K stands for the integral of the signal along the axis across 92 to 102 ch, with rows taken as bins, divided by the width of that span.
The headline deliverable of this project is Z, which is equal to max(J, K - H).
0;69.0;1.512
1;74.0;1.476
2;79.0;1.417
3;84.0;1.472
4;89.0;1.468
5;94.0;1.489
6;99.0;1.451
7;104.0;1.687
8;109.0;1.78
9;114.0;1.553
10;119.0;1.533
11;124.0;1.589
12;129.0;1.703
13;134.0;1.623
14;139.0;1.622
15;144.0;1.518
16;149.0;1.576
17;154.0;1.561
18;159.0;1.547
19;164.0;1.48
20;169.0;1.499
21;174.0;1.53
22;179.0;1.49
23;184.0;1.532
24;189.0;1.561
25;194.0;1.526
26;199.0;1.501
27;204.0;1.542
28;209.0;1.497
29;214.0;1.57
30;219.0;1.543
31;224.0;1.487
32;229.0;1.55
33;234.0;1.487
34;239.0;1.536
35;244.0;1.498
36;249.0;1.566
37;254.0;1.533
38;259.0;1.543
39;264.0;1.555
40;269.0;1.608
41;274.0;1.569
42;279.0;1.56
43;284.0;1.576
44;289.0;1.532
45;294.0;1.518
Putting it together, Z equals 1.38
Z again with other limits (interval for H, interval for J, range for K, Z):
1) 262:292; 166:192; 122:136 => 1.59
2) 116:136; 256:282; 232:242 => 1.40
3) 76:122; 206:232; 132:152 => 1.35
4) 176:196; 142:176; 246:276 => 1.52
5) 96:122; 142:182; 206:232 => 1.29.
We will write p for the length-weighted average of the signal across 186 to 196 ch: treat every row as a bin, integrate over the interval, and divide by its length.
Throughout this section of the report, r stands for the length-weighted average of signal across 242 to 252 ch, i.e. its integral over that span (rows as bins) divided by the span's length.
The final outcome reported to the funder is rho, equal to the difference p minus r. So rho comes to 0.010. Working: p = 1.54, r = 1.53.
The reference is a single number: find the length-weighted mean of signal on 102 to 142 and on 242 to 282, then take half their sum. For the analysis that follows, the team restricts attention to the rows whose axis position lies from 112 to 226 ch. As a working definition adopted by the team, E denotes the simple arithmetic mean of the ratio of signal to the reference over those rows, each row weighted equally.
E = 0.97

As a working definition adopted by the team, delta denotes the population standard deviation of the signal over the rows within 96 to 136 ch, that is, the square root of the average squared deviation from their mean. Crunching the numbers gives 0.0990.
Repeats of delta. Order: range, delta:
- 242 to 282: 0.0296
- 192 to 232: 0.0275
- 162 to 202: 0.0251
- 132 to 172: 0.0497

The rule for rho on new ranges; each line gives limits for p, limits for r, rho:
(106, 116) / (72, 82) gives 0.227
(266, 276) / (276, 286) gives 0.020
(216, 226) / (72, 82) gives 0.073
